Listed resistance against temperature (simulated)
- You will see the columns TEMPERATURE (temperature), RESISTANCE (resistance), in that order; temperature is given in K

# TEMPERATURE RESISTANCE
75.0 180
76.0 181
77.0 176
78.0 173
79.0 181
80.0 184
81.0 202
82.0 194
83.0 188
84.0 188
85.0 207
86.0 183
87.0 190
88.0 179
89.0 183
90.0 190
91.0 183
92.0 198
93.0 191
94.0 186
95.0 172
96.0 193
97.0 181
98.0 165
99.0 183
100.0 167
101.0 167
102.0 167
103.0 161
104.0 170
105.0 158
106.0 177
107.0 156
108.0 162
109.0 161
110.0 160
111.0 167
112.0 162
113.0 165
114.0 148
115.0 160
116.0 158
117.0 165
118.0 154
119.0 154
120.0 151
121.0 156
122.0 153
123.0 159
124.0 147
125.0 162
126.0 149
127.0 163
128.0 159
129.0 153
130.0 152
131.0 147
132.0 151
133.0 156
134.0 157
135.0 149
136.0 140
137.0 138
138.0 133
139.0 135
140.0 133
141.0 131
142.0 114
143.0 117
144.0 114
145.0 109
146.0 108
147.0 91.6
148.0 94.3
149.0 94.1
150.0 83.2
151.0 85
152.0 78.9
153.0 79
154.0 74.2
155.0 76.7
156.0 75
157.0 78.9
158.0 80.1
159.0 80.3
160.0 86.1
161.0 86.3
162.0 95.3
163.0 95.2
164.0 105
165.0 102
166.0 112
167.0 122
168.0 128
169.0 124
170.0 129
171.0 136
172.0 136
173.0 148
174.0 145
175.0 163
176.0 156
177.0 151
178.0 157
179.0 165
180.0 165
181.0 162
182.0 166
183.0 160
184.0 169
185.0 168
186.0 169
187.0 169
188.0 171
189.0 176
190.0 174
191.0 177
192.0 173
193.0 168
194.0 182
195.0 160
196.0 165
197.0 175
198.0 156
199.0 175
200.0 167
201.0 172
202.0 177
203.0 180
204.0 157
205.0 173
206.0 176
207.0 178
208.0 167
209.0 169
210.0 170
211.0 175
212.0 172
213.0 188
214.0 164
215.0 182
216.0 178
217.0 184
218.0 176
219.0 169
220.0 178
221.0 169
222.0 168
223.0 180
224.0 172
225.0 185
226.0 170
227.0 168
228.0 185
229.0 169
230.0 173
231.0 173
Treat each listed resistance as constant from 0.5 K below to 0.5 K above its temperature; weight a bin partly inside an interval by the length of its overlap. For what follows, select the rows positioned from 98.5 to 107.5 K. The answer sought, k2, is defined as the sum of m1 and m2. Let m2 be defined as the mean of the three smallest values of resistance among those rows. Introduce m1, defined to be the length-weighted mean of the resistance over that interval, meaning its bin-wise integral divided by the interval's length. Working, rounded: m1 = 167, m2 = 158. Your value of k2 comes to 326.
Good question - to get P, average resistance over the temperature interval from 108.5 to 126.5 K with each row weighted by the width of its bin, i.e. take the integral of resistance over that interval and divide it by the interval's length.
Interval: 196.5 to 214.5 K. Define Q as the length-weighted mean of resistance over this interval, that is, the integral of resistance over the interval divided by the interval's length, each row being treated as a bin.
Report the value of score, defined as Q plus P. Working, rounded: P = 157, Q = 172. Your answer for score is 329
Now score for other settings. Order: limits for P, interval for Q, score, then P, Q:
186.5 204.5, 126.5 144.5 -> 312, 171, 141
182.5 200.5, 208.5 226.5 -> 345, 170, 175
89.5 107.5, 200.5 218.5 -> 350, 176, 174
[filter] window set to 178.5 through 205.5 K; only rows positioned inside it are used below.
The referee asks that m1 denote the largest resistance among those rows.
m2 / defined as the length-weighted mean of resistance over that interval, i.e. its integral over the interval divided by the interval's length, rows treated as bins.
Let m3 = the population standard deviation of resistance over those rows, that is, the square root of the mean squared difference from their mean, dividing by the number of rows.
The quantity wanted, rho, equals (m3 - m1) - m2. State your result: -345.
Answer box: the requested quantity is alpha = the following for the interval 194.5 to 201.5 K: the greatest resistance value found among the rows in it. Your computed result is 175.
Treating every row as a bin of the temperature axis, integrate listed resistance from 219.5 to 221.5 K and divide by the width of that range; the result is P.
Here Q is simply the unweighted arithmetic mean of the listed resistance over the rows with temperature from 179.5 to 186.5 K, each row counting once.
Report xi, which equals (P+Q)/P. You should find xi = 1.95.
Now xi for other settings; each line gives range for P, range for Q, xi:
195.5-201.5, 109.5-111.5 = 1.97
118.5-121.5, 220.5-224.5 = 2.12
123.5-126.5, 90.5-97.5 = 2.22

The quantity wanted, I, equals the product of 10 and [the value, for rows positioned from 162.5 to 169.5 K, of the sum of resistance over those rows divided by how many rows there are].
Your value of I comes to 1126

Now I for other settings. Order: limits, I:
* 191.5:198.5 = 1684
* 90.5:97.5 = 1863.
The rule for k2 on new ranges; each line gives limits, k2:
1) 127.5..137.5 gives 292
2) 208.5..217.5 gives 343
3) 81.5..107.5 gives 338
